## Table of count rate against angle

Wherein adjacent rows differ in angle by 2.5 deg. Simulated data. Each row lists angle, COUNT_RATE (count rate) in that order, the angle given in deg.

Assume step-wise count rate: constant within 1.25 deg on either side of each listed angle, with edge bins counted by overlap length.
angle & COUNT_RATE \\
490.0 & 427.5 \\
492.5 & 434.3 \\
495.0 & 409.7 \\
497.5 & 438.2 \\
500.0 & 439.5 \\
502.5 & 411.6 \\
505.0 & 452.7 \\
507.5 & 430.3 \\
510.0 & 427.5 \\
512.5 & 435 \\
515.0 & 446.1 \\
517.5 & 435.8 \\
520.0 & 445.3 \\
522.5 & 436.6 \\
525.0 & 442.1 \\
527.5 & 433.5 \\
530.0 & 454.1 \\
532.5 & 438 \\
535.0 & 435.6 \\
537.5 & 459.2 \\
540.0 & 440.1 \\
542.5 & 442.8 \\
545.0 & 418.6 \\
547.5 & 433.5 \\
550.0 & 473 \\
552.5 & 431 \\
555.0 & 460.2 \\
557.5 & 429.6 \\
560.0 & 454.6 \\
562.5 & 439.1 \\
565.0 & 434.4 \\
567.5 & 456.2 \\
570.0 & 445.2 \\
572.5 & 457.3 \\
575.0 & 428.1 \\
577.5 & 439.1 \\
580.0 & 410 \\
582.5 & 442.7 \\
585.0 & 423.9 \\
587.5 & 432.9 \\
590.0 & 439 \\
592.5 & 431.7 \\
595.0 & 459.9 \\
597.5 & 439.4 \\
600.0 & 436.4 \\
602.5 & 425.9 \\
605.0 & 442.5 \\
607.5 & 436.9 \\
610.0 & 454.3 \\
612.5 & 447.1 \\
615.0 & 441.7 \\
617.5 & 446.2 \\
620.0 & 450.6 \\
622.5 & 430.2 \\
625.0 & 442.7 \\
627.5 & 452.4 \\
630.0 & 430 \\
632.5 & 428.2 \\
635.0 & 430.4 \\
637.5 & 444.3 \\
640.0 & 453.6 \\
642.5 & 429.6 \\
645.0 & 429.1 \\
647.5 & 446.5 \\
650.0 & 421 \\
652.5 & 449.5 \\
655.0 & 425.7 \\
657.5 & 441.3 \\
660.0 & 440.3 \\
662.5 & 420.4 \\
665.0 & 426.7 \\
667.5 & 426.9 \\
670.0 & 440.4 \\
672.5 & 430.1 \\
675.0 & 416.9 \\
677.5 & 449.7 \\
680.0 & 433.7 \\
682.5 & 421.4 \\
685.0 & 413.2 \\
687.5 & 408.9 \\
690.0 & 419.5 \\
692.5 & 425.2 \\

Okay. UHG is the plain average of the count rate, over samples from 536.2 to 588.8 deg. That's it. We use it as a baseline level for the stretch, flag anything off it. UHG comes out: 441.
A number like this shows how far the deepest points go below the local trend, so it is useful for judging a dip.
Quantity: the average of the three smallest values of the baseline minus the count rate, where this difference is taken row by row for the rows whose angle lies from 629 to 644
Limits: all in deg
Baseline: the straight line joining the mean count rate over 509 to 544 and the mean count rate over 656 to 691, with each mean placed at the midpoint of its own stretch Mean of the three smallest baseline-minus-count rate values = -12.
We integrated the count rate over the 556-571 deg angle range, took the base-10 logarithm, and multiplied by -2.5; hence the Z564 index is -9.56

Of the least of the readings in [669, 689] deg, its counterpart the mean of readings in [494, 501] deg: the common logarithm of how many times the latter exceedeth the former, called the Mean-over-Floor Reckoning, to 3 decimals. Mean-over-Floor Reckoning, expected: 0.021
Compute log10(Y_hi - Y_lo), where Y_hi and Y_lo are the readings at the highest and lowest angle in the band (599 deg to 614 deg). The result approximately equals 1.03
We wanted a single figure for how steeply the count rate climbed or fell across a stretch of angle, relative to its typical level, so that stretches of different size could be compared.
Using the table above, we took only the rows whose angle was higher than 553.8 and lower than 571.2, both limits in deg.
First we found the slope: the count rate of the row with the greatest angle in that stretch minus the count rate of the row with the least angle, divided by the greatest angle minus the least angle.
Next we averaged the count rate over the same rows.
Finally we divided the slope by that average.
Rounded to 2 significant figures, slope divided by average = -0.0022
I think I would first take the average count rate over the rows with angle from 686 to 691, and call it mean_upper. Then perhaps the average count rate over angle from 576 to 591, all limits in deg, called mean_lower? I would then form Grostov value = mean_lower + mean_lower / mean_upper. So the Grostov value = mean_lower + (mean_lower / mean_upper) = 432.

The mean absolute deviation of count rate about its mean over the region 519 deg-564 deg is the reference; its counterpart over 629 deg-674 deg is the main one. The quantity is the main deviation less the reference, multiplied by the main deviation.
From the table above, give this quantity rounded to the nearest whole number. -13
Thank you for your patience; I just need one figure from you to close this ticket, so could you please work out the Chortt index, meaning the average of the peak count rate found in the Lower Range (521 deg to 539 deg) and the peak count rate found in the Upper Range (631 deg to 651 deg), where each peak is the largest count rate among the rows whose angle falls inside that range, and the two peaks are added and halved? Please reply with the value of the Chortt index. 456.4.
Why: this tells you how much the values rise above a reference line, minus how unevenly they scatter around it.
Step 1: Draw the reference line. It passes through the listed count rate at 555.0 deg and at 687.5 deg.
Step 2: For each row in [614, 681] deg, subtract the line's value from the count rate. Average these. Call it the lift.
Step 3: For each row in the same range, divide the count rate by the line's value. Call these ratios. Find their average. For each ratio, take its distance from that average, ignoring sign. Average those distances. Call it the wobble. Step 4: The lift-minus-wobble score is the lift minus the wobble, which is 11.8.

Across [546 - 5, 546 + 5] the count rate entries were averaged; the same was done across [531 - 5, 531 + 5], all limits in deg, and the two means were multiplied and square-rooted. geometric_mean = 441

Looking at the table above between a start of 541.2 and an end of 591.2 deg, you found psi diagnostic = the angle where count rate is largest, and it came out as 550.0 deg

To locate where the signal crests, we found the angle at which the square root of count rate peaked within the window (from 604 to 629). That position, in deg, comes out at 610.0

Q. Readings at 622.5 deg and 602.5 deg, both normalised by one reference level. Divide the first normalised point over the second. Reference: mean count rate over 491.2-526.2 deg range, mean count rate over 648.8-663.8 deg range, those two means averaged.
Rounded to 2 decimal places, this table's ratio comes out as 1.01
